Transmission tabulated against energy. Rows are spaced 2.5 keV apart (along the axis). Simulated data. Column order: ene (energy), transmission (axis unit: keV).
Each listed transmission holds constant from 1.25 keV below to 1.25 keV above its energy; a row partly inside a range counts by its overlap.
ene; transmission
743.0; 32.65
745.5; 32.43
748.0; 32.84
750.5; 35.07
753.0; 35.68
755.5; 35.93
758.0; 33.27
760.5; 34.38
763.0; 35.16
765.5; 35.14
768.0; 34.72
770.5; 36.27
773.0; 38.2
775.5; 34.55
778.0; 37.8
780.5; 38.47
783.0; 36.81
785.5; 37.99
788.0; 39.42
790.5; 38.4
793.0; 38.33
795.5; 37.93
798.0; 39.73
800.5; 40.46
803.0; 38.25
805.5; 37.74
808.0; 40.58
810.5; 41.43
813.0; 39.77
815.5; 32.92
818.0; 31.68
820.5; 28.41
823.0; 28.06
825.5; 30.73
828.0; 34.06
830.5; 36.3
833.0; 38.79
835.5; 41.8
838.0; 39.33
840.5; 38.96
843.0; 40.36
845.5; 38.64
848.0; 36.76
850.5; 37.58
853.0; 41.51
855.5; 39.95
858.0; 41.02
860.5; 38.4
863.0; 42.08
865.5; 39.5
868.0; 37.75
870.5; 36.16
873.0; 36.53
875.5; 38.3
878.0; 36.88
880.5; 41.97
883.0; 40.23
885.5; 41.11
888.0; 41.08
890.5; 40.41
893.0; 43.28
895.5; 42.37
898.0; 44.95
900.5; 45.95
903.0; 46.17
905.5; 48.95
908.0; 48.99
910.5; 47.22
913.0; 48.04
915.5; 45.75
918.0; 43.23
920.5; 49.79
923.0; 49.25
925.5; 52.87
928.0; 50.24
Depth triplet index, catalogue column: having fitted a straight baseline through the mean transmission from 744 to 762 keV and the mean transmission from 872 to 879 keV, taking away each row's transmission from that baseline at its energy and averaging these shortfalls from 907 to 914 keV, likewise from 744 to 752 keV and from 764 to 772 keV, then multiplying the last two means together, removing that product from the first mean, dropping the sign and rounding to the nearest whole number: 9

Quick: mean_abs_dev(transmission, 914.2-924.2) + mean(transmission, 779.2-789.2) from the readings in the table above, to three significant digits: 40.7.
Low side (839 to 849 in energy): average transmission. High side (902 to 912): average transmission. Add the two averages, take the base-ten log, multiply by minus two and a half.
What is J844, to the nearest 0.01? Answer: -4.84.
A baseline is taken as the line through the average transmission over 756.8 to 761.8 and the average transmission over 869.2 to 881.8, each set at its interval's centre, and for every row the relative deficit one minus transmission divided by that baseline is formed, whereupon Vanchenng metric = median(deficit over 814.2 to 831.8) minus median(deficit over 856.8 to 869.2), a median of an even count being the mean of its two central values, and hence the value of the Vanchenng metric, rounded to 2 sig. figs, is 0.17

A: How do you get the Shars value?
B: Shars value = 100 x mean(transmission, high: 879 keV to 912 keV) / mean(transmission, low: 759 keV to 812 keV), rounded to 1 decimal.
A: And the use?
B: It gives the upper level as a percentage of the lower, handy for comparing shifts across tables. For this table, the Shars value 116.8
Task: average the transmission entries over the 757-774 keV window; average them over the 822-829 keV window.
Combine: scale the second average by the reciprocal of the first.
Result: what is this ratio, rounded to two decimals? 0.88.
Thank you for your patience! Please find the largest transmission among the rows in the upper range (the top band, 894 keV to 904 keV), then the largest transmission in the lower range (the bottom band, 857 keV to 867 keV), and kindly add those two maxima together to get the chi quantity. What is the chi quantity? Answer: 88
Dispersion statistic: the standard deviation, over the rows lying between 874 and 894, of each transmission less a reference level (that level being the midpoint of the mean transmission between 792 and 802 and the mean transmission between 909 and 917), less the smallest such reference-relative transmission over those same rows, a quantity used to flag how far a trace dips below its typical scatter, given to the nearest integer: 8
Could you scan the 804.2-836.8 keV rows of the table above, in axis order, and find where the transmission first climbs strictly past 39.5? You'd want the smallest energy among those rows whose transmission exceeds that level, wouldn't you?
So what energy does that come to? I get 808.0 keV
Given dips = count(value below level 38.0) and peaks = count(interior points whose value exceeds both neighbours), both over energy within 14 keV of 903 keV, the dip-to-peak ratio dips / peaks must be 0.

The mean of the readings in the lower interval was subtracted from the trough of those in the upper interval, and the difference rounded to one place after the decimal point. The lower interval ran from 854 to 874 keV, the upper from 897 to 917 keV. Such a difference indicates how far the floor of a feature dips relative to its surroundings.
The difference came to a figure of 6.0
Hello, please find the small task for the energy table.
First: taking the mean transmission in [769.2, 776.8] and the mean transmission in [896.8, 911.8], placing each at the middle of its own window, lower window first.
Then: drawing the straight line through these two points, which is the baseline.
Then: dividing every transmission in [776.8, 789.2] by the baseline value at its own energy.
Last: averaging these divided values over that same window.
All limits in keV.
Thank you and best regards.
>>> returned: 1.03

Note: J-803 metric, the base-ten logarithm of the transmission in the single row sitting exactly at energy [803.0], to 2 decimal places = 1.58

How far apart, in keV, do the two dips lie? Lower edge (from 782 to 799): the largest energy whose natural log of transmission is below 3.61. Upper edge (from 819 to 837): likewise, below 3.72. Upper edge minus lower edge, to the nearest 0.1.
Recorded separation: 50.0 keV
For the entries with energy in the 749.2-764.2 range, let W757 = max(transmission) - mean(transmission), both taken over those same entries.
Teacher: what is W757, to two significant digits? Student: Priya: 1.0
